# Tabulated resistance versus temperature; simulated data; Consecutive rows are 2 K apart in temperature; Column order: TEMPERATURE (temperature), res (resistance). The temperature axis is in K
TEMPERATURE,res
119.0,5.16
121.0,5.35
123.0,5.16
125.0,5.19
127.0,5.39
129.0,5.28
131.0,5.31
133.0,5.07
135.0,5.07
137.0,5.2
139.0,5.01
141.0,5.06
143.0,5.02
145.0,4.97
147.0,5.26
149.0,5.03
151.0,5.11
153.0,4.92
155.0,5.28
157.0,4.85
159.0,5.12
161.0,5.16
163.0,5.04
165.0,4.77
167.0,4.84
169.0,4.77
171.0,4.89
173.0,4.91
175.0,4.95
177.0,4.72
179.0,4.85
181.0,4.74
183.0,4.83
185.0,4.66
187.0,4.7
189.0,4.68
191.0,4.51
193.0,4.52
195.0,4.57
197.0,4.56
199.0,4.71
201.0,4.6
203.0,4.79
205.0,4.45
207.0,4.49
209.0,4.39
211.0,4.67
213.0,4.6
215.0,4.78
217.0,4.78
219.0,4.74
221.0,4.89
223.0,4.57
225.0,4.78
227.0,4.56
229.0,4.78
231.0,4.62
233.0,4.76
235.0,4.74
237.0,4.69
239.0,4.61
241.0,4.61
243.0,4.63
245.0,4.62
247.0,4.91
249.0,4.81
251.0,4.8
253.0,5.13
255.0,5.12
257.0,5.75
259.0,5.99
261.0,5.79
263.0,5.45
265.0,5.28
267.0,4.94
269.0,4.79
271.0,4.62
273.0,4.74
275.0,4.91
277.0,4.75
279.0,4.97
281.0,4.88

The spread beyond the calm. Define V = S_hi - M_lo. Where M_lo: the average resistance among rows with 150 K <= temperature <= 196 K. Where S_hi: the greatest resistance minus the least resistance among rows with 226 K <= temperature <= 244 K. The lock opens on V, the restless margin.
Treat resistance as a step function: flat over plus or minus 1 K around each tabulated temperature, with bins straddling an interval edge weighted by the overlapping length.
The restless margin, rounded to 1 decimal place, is -4.6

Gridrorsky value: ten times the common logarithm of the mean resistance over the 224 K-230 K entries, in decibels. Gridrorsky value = 6.73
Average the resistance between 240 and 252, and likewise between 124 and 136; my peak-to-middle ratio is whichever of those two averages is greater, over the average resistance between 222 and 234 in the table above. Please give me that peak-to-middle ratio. 1.12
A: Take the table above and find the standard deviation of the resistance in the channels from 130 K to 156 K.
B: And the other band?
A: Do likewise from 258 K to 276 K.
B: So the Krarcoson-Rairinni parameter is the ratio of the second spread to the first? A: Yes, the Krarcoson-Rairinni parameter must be 3.9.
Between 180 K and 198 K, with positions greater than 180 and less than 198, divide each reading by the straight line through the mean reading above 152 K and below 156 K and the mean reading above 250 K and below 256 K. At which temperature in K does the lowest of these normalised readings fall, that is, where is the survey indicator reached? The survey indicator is 191.0 K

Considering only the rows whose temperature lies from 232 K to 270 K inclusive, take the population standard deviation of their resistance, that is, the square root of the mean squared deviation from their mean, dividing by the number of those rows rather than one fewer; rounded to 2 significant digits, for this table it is 0.42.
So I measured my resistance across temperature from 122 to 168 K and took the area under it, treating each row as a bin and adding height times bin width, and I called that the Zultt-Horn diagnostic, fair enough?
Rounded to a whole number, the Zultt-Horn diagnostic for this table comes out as 234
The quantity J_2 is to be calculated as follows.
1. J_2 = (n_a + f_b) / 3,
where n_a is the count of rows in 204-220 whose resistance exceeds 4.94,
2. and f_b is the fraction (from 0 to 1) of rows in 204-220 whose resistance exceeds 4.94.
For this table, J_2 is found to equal 0.0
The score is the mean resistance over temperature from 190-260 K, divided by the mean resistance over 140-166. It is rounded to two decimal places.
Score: 0.94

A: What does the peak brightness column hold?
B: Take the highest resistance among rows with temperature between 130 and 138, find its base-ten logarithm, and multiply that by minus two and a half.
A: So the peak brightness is -1.81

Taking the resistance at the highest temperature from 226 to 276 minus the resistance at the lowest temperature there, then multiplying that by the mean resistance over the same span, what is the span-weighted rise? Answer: 1.7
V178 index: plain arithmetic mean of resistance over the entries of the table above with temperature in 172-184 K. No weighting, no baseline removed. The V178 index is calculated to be 4.83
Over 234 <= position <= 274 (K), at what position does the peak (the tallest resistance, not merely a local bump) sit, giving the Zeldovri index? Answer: 259.0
